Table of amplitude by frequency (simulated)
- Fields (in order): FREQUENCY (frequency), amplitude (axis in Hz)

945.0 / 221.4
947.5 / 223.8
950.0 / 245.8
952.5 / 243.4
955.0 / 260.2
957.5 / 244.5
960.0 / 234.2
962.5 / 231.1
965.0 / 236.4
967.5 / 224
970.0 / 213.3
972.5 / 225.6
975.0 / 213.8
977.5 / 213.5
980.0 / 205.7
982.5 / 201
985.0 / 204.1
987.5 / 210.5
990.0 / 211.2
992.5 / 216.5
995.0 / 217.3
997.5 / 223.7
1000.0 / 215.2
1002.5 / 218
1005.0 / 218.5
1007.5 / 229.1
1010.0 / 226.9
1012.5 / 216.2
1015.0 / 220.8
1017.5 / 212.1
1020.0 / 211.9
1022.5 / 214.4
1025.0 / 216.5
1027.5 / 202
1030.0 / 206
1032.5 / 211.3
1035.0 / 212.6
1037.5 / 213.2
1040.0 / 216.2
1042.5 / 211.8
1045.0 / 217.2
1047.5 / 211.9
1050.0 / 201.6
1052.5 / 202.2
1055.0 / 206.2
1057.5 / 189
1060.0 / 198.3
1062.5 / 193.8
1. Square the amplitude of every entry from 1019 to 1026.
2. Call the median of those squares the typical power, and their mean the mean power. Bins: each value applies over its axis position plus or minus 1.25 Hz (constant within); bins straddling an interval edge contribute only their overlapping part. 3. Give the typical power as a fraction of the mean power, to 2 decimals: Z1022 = 1.00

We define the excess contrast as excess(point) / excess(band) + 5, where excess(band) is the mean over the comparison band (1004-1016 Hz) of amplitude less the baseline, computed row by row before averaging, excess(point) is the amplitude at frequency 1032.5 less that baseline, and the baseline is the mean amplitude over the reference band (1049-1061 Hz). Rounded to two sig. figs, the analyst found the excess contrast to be 5.5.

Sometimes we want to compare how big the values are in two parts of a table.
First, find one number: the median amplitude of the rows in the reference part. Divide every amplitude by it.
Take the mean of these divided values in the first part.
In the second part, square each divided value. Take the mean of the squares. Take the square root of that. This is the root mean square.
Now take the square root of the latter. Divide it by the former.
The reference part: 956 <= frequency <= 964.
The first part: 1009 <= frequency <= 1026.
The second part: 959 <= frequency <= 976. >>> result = 1.06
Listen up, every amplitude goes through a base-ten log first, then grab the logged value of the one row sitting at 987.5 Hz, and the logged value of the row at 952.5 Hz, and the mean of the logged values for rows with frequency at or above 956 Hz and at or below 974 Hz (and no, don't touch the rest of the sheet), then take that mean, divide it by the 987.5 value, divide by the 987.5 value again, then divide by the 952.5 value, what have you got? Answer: 0.1833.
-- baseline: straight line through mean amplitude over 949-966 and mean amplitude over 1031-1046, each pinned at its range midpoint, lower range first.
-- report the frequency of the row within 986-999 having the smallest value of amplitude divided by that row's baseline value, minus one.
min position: 987.5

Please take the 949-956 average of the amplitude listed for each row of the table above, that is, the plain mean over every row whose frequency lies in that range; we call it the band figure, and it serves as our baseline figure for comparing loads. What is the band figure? 250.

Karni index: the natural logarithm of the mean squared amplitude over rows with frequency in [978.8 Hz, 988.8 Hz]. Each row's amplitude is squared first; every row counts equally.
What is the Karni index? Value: 10.6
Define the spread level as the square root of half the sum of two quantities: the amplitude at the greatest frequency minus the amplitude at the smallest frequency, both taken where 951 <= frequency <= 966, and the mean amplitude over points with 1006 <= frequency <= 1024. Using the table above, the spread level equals 10.3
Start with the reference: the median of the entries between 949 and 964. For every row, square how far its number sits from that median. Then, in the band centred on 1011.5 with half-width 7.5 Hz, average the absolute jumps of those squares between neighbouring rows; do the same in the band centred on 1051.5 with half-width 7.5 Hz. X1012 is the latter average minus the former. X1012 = 270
